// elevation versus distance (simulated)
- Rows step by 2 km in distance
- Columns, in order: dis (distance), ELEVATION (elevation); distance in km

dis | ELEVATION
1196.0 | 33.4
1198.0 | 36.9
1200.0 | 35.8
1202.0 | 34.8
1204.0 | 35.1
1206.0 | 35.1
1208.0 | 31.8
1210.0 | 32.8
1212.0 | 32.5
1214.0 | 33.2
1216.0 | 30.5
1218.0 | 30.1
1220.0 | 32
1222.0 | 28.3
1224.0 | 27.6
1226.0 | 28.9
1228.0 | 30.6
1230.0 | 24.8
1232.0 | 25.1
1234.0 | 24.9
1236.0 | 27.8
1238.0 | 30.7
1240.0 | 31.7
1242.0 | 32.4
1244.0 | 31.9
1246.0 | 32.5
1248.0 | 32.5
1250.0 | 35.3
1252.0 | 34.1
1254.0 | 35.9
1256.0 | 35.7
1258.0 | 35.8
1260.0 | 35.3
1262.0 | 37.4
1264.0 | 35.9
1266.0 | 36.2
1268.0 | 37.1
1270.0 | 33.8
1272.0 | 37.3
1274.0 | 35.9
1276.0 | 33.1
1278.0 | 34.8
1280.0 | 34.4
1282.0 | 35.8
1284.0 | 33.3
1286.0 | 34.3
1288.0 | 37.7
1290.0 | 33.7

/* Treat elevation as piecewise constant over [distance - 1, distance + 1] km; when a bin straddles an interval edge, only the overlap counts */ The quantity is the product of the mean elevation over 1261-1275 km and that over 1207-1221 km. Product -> 1154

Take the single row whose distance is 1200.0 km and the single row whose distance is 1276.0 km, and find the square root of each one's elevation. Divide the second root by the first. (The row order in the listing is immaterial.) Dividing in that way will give 0.96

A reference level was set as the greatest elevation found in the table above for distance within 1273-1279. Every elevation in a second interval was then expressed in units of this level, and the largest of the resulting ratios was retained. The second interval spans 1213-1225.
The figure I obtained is 0.92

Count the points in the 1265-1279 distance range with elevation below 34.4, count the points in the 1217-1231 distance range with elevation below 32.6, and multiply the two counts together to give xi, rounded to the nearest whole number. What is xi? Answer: 14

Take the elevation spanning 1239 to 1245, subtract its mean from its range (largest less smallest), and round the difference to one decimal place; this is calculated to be -31.3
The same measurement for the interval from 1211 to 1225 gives -25.0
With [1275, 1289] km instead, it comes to -30.2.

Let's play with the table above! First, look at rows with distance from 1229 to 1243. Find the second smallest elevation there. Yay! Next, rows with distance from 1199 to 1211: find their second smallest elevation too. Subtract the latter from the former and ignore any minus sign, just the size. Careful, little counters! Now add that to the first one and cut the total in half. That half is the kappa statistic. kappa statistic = 16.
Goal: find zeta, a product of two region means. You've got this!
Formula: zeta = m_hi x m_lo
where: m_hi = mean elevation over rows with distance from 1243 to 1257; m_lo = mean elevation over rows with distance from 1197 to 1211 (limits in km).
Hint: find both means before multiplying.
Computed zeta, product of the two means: 1176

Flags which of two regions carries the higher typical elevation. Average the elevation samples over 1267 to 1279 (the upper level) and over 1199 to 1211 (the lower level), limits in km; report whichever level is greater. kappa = 35.3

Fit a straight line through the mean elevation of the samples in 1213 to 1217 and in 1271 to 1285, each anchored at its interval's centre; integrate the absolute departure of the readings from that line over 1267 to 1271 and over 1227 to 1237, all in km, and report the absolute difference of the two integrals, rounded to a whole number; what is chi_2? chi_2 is 54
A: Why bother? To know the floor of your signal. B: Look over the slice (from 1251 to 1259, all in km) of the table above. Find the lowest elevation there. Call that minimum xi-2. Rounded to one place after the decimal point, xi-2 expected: 34.1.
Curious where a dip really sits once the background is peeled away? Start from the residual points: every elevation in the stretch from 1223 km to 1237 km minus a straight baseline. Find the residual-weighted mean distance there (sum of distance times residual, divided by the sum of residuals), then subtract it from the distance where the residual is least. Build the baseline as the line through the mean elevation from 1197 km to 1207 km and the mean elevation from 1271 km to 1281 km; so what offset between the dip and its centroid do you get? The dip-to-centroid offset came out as -0.4 km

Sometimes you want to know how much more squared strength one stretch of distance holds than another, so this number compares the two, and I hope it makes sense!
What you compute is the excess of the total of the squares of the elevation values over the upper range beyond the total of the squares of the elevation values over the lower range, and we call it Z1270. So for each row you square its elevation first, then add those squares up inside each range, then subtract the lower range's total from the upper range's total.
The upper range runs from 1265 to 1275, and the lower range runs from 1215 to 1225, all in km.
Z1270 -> 2086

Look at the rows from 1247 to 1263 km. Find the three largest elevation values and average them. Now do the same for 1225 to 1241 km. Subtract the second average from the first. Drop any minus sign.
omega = 5.4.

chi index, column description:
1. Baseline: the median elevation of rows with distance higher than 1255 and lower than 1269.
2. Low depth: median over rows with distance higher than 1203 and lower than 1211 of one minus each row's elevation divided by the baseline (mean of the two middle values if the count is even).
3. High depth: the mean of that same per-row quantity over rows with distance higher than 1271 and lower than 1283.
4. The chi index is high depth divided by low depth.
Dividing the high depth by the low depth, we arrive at 0.35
